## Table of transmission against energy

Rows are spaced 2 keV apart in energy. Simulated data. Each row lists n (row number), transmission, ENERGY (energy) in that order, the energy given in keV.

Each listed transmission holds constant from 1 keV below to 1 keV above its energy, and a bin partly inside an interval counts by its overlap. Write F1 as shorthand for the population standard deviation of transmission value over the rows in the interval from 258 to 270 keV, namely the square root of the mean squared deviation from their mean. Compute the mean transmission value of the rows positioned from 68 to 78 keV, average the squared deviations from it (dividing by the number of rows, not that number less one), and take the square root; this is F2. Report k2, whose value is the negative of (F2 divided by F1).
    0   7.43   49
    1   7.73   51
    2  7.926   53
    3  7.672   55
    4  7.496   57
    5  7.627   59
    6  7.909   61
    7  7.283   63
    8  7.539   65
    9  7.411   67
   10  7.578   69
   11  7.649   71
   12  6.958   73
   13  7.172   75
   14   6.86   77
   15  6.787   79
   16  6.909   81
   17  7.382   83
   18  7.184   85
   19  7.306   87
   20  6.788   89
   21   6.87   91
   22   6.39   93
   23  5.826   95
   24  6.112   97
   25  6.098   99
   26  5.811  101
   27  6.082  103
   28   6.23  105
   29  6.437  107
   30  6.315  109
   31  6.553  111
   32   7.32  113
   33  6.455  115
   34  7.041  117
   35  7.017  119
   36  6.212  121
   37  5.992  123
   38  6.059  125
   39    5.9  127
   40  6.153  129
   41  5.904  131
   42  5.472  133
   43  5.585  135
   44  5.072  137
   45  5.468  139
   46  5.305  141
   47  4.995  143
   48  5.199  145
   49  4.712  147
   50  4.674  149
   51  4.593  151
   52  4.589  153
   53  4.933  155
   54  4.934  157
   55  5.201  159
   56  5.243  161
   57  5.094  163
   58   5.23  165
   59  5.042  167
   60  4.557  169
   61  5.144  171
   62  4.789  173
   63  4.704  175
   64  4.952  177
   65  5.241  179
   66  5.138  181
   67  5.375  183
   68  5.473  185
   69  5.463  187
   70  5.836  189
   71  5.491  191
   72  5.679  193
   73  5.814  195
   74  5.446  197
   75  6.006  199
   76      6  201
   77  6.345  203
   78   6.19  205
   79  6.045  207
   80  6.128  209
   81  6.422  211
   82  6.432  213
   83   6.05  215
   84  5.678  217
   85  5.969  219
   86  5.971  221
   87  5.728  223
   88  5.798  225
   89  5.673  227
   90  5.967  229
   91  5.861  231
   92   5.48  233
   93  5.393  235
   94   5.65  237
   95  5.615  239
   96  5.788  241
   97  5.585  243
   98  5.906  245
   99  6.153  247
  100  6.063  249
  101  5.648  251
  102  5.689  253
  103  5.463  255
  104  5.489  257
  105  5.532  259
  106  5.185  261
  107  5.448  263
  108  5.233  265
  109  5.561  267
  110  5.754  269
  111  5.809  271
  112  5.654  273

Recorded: -1.6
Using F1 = 0.20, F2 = 0.32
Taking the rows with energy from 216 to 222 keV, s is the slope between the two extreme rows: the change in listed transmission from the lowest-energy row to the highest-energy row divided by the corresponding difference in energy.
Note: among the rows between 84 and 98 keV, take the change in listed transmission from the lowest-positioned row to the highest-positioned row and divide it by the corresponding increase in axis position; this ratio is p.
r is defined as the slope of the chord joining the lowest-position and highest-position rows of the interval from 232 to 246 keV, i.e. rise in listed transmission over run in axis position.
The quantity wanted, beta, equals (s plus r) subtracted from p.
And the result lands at -0.20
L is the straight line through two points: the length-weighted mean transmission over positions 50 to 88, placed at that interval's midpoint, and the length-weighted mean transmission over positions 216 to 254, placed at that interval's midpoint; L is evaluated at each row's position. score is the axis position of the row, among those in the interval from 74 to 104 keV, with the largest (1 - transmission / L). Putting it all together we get 95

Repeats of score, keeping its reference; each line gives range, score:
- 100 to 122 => 101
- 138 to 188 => 151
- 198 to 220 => 217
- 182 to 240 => 183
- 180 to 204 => 181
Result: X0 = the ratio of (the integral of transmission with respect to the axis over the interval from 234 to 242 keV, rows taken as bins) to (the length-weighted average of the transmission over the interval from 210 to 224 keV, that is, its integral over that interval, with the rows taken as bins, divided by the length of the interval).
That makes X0 7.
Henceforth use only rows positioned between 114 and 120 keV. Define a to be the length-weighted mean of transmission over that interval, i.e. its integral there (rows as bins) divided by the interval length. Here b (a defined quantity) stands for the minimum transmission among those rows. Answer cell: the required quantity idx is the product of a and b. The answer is 44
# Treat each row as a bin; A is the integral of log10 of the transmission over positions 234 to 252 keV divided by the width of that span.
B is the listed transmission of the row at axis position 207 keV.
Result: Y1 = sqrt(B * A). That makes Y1 2.14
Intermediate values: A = 0.76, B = 6.045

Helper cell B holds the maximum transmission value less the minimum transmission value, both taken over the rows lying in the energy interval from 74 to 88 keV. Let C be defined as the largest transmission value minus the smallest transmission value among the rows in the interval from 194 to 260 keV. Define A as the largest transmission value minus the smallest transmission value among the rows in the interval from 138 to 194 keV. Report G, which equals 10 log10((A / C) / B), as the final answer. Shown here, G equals 3.2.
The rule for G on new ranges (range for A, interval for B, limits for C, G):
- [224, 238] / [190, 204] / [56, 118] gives -5.2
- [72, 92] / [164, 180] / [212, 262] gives -1.6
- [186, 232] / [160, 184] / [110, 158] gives -3.6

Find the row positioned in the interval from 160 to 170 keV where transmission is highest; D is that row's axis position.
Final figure 161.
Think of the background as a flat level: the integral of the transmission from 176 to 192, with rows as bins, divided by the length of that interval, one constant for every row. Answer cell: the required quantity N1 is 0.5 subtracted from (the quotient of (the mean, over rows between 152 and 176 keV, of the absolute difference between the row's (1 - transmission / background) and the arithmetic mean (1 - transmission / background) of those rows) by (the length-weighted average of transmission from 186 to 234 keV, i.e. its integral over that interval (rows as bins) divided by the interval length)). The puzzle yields -0.494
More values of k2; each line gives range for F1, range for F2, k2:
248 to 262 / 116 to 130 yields -1.8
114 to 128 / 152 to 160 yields -0.5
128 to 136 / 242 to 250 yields -0.8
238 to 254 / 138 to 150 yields -1.5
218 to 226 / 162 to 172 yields -2.2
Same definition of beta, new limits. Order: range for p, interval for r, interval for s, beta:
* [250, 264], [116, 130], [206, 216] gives 0.06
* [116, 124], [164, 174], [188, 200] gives -0.14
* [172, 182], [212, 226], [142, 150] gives 0.15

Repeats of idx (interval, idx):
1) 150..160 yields 22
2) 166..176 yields 22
